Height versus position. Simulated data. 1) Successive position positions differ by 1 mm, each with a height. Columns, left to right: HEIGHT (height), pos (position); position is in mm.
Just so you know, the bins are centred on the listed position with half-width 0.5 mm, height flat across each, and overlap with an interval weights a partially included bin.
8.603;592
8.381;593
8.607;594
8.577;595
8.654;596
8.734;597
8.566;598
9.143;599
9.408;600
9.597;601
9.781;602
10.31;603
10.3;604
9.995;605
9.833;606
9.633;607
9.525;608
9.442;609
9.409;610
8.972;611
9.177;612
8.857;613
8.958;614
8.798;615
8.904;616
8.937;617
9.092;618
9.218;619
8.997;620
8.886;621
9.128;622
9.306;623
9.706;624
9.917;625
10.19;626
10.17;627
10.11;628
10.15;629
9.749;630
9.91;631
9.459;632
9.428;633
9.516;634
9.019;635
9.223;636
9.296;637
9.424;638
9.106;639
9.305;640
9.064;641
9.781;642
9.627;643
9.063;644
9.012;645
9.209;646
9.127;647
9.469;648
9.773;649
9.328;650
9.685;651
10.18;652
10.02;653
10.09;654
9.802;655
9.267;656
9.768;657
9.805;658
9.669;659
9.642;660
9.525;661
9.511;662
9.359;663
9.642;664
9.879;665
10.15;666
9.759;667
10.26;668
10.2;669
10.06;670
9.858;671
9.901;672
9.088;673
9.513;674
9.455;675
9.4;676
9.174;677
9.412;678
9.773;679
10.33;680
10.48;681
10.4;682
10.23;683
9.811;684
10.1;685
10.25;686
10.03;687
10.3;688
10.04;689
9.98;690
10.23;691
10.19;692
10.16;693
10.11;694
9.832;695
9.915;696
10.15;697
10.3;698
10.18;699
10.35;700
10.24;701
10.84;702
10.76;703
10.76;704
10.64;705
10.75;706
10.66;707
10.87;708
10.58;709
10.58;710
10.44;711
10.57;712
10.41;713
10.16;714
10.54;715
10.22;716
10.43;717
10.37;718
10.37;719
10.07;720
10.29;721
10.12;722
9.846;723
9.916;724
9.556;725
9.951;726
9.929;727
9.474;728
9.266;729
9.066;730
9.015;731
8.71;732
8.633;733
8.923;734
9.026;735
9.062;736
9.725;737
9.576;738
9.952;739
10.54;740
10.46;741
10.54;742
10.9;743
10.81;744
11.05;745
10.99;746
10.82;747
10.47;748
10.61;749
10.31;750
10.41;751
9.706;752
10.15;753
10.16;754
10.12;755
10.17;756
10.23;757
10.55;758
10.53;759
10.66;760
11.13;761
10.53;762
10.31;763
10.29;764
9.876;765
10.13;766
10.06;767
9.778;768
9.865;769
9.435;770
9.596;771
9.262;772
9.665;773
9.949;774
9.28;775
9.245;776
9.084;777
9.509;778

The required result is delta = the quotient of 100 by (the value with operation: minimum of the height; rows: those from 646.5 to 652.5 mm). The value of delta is 11.0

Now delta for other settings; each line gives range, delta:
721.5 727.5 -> 10.5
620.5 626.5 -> 11.3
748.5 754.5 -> 10.3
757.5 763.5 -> 9.7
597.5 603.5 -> 11.7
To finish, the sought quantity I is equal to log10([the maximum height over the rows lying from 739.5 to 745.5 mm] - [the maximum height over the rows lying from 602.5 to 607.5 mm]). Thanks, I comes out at -0.13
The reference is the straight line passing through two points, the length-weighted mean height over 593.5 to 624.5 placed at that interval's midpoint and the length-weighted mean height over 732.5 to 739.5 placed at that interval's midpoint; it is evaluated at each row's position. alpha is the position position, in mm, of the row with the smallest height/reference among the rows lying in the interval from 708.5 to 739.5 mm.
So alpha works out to 733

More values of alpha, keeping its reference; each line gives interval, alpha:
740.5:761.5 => 752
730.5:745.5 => 733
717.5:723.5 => 723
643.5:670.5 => 645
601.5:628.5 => 615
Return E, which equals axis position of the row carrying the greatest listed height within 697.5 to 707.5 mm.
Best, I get 702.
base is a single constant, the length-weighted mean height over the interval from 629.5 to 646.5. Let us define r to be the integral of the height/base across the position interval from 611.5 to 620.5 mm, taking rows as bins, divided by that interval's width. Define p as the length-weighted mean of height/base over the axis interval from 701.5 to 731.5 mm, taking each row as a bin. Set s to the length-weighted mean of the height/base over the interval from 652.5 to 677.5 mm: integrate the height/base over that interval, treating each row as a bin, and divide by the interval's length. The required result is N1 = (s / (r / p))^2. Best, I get 1.39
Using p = 1.09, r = 0.96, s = 1.04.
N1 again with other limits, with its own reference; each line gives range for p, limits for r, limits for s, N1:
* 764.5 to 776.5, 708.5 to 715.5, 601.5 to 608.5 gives 0.96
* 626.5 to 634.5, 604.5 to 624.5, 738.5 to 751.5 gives 1.45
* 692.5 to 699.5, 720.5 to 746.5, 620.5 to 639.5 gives 1.10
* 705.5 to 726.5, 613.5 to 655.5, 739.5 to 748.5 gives 1.56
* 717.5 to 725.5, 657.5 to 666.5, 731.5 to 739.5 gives 1.04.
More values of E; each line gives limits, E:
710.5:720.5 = 712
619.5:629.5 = 626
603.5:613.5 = 604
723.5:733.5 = 726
